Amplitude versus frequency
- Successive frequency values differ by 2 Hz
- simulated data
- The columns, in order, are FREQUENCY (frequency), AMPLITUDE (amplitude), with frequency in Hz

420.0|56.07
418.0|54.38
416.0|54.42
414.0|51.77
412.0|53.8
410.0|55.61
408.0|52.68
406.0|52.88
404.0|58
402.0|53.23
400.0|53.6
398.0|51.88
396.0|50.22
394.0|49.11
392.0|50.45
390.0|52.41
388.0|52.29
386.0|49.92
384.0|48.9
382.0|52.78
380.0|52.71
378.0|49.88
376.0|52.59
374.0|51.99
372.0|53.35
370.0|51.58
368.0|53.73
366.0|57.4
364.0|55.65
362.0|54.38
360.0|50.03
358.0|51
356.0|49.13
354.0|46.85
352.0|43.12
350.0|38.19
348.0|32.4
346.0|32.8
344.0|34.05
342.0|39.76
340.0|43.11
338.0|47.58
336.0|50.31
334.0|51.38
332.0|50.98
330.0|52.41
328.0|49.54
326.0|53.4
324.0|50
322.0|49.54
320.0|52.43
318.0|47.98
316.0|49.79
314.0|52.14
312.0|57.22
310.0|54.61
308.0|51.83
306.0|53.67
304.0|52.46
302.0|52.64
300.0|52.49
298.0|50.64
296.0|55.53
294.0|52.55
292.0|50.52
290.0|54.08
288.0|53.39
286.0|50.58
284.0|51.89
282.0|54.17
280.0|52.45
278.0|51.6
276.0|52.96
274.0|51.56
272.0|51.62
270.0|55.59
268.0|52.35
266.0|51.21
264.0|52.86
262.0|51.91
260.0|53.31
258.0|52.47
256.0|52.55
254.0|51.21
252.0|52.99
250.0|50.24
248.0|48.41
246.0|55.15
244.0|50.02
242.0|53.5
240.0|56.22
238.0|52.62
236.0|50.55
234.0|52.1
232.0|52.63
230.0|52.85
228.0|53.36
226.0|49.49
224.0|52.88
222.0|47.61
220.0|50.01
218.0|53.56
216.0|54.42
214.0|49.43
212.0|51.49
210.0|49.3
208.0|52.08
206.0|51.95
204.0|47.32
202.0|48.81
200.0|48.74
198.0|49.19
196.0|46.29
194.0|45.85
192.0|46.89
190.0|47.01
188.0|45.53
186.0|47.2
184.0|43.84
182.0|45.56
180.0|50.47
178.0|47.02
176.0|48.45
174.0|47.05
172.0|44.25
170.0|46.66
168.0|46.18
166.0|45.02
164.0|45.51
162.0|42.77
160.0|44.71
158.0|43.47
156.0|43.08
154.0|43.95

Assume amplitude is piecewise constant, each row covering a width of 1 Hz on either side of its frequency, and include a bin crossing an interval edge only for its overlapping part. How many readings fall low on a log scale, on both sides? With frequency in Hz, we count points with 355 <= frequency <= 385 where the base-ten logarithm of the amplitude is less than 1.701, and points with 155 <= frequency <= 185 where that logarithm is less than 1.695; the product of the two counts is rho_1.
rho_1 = 56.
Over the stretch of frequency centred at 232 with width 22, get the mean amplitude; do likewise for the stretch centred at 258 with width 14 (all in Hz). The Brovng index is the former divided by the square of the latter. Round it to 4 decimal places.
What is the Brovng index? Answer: 0.0189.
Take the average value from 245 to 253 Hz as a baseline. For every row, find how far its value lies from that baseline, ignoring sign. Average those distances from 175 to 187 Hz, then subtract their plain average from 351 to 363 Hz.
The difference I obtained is 1.1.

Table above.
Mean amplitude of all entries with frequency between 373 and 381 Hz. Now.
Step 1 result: 51.8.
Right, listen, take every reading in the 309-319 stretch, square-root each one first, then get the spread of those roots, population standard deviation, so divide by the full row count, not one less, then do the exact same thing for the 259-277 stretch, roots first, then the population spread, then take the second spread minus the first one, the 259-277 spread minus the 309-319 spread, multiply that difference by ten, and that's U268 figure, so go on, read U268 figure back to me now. -1.4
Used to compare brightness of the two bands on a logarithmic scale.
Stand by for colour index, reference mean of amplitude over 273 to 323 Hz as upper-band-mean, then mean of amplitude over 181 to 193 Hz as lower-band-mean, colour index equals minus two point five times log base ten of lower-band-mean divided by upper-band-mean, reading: 0.14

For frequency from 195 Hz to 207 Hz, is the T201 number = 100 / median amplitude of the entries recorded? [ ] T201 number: 2.05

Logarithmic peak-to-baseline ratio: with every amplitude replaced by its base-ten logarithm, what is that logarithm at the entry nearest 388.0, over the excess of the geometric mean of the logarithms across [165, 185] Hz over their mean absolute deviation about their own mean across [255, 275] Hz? 1.04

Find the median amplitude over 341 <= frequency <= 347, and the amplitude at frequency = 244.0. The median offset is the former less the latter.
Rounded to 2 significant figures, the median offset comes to -16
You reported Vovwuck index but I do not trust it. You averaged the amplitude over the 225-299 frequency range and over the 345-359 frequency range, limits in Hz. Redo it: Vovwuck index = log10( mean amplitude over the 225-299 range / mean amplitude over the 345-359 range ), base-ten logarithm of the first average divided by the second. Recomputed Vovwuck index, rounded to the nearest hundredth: 0.10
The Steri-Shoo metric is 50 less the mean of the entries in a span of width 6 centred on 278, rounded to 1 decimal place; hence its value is -2.3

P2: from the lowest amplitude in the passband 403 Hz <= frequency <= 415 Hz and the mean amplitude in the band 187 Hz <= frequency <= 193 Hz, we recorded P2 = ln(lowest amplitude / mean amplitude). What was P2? 0.11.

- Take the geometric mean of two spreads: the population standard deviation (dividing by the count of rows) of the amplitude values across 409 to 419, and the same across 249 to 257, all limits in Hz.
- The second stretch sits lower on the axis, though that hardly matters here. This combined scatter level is 1.2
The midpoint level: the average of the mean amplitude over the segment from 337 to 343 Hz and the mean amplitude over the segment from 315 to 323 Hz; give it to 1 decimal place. 46.7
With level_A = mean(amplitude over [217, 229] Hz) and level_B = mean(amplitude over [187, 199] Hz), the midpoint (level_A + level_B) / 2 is 49.0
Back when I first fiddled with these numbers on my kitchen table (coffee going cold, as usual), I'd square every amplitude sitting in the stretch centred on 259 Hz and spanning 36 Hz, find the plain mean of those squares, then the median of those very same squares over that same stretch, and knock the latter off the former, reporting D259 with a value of -17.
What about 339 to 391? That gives -191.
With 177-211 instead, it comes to 64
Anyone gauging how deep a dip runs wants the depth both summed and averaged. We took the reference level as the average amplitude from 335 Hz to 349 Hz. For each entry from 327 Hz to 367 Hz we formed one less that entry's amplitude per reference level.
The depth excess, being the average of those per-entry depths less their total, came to 3.1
